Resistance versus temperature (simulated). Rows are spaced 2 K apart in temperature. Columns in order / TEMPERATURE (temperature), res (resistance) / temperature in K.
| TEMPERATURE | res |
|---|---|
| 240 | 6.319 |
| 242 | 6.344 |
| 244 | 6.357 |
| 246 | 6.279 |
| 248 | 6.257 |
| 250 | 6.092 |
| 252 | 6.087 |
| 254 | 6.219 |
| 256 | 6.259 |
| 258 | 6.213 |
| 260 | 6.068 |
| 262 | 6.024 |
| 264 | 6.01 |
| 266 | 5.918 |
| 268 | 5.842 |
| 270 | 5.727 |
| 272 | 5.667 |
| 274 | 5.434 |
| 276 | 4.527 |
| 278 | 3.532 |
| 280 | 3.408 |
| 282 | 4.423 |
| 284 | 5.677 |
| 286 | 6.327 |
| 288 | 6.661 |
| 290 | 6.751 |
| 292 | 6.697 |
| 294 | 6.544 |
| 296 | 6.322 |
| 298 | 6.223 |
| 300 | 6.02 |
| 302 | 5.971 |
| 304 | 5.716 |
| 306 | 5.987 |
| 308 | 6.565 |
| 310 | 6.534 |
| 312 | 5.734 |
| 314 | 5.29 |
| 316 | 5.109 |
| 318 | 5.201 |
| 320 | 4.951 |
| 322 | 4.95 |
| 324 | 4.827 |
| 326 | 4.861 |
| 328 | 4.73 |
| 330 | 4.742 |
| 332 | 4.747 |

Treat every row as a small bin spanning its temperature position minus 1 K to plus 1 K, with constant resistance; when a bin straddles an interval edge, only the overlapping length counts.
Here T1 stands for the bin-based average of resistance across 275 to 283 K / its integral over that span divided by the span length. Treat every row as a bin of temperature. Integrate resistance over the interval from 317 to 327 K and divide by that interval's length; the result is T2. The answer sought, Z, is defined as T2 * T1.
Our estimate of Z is 20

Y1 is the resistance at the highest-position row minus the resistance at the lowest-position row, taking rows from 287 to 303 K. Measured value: -0.69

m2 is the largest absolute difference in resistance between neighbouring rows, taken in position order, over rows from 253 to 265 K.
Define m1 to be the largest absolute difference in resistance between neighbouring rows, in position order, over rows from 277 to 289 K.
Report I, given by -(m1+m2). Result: -1.40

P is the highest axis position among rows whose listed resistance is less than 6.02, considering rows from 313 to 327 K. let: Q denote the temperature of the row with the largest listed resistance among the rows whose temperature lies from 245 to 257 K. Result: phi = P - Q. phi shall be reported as 80 K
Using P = 326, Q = 246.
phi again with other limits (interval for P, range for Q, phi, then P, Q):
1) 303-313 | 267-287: 26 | 312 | 286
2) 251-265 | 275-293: -26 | 264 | 290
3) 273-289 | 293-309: -24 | 284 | 308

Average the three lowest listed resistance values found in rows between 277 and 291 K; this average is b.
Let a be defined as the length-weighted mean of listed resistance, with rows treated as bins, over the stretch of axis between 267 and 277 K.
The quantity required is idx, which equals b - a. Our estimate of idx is -1.7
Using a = 5.44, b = 3.8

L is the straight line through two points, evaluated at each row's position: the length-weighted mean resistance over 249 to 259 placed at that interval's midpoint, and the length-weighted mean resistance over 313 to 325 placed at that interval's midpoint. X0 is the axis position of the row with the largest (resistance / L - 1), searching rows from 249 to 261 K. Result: 256 K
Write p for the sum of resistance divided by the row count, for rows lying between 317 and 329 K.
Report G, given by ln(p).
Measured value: 1.59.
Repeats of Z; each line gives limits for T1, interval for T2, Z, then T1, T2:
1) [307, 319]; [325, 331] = 27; 5.7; 4.8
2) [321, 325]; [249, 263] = 30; 4.9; 6.1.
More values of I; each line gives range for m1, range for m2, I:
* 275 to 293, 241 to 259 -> -1.42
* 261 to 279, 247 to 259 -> -1.16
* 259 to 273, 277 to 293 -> -1.37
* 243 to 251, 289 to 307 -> -0.44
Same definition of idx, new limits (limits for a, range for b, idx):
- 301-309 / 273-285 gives -2.3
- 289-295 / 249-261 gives -0.6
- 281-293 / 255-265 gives -0.1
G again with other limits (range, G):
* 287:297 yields 1.89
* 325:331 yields 1.56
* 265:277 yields 1.71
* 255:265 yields 1.81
